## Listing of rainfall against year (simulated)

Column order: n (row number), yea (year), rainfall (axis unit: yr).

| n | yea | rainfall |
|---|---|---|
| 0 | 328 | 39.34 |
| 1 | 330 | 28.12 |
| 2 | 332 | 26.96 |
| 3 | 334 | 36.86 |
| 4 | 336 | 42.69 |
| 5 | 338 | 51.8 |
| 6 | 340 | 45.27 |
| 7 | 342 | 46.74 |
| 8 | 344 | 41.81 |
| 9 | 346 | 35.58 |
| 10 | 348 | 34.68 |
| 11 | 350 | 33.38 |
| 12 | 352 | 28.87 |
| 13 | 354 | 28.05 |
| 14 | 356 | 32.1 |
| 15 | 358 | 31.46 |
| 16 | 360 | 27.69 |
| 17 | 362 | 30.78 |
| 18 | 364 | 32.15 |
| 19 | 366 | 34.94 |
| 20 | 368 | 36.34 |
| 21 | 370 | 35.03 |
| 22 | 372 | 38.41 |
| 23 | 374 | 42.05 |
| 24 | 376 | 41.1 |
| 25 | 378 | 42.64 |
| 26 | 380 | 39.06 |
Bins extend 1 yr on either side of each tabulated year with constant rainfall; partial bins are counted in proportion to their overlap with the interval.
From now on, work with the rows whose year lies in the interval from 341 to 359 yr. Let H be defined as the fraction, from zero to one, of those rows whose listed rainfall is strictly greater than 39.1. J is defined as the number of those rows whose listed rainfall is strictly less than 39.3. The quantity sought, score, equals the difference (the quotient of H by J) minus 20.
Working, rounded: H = 0.22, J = 7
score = -20.0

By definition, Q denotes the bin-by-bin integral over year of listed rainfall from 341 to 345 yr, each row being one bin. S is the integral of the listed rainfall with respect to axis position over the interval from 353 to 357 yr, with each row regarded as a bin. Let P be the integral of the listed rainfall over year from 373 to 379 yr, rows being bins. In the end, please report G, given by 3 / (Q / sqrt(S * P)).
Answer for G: 2.9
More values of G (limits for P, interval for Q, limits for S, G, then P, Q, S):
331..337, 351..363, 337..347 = 2.6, 213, 358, 442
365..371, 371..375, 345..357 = 5.3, 213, 161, 385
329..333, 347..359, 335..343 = 1.6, 110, 377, 373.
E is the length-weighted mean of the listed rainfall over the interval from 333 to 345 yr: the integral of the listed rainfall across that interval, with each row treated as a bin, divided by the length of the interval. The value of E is 44.2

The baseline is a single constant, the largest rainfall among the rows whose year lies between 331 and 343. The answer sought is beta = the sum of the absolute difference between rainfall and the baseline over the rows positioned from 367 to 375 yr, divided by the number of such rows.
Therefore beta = 14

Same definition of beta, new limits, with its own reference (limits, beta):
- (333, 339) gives 8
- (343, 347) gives 13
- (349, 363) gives 21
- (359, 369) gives 19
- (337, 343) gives 4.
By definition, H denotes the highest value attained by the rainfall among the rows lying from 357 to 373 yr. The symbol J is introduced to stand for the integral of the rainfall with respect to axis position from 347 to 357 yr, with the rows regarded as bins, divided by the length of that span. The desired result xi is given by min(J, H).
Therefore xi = 31.4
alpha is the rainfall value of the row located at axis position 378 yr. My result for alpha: 42.64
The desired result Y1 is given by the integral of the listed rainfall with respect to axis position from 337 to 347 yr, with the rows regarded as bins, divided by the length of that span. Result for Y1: 44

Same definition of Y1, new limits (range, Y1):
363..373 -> 35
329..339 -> 37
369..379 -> 40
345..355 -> 32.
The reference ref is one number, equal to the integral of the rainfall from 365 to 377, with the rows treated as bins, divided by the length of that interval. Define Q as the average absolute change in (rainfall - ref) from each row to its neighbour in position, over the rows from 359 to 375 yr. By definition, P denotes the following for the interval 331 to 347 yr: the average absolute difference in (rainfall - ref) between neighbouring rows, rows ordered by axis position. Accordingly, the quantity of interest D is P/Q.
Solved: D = 2.59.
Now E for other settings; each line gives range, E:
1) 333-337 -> 39.8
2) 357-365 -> 30.5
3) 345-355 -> 32.1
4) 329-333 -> 27.5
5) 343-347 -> 38.7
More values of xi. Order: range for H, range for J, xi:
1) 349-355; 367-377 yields 33.4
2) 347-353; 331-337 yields 34.7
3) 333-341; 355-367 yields 31.5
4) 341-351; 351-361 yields 29.6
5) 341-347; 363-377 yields 37.1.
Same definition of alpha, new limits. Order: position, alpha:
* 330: 28.12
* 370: 35.03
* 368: 36.34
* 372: 38.41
